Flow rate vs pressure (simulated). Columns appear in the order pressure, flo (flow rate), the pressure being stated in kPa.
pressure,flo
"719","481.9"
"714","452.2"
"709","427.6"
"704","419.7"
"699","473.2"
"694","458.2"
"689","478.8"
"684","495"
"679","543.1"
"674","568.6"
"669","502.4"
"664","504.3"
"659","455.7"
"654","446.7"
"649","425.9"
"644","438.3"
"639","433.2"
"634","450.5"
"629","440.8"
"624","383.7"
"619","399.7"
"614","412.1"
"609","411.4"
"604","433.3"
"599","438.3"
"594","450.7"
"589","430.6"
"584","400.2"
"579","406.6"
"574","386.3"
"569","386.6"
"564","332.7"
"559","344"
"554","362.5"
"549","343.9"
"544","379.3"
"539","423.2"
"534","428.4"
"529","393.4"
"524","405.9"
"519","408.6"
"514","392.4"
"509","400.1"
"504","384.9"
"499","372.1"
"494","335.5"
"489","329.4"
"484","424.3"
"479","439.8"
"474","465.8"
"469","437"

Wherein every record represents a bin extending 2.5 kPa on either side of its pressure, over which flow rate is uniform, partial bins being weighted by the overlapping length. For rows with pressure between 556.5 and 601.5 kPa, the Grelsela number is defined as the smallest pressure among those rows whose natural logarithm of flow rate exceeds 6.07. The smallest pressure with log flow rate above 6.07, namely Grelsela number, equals 594 kPa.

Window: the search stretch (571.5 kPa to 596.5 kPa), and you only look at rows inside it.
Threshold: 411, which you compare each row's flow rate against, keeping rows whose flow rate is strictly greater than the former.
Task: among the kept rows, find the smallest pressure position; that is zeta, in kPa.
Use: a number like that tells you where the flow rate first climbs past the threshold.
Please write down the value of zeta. 589 kPa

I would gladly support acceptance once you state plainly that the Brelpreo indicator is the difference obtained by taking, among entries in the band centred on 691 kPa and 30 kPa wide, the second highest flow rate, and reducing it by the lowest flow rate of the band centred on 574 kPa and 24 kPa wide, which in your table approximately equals 162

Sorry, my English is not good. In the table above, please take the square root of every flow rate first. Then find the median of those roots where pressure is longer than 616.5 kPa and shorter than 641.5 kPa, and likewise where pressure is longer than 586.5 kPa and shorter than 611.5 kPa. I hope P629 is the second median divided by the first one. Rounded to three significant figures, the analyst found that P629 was 1.00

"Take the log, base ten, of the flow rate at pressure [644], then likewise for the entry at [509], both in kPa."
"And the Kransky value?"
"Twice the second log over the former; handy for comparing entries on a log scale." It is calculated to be 1.97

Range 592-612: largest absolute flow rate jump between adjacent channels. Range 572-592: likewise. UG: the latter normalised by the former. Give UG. 1.4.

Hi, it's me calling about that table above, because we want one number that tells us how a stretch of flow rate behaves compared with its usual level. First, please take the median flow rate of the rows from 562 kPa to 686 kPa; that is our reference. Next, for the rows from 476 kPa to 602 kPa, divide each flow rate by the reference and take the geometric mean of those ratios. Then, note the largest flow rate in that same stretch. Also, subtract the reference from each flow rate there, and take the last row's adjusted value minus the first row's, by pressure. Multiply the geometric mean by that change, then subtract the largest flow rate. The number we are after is -452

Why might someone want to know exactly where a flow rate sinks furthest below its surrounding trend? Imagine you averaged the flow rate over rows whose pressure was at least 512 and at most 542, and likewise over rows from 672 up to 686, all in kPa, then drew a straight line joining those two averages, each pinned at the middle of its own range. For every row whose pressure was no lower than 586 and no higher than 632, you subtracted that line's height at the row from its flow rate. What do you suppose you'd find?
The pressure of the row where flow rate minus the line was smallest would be 624 kPa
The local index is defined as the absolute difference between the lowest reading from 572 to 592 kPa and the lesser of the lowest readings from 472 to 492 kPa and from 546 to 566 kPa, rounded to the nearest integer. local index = 57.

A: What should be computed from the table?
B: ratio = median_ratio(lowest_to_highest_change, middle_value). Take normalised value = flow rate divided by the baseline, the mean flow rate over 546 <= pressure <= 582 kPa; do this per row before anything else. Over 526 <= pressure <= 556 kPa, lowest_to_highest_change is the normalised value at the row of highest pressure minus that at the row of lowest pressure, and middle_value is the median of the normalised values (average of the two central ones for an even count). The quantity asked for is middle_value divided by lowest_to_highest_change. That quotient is -13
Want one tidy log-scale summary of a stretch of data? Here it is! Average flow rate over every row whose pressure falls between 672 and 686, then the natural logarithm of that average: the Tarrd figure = 6.28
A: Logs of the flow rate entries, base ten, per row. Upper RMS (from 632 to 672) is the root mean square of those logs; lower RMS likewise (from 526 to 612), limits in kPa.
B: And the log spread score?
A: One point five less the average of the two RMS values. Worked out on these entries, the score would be -1.13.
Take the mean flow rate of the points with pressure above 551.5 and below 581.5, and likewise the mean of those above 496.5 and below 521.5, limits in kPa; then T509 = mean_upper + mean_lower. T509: 761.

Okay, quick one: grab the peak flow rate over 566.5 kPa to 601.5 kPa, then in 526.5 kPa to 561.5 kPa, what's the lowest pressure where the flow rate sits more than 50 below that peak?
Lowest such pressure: 529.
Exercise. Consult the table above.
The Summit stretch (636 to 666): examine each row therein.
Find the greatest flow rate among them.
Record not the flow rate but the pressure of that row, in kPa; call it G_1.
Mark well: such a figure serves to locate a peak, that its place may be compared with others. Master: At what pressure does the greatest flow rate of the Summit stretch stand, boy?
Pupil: 664 kPa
